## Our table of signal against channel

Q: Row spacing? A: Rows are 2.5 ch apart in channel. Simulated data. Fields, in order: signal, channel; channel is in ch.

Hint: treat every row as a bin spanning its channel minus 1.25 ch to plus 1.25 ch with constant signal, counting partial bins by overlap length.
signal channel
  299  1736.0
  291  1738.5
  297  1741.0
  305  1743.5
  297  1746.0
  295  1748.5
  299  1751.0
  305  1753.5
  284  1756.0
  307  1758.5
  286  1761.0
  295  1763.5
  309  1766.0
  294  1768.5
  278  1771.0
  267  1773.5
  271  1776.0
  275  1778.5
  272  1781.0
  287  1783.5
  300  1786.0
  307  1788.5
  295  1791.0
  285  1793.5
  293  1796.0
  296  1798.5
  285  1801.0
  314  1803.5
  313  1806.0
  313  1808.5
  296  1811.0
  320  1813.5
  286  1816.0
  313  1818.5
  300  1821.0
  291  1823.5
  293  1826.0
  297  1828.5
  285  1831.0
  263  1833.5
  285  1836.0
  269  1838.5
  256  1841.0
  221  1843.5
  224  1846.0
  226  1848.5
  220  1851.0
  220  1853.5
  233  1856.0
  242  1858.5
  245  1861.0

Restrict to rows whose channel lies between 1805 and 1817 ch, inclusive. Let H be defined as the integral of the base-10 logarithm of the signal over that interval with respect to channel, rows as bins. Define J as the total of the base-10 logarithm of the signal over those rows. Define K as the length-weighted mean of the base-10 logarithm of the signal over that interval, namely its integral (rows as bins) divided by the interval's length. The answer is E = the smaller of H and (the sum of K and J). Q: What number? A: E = 14.91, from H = 29.8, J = 12.4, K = 2.49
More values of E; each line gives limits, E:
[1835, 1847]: 14.38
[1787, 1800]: 14.82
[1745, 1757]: 14.83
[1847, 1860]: 14.15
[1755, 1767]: 14.83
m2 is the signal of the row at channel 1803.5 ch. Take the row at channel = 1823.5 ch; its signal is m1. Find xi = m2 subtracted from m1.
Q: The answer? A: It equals -23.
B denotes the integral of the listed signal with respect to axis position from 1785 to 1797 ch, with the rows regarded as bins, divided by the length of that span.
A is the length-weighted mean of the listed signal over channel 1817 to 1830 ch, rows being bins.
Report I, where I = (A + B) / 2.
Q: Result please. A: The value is 297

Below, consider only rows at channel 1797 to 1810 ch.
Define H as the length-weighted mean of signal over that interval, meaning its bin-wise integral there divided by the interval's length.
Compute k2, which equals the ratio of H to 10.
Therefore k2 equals 30.4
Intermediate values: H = 304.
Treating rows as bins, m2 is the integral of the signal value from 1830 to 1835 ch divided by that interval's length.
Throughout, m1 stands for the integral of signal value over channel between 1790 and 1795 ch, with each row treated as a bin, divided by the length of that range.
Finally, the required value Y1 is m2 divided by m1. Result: 0.95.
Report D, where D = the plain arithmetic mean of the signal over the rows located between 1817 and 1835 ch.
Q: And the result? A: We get 292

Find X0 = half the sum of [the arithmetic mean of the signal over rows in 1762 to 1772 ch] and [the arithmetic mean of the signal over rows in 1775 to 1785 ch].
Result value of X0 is 285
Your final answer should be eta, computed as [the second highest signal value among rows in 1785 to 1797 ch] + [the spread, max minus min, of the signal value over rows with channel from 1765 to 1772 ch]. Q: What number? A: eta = 331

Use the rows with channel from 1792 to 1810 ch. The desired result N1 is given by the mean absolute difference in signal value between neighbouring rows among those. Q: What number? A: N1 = 8.7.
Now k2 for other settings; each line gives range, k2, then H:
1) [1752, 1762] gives 29.6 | 296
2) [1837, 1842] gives 26.4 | 264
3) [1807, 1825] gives 30.3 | 303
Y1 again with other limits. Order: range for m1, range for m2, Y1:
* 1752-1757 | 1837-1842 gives 0.89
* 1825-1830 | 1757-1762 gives 1.01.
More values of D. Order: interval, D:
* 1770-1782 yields 273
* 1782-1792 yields 297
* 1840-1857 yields 229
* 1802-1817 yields 307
